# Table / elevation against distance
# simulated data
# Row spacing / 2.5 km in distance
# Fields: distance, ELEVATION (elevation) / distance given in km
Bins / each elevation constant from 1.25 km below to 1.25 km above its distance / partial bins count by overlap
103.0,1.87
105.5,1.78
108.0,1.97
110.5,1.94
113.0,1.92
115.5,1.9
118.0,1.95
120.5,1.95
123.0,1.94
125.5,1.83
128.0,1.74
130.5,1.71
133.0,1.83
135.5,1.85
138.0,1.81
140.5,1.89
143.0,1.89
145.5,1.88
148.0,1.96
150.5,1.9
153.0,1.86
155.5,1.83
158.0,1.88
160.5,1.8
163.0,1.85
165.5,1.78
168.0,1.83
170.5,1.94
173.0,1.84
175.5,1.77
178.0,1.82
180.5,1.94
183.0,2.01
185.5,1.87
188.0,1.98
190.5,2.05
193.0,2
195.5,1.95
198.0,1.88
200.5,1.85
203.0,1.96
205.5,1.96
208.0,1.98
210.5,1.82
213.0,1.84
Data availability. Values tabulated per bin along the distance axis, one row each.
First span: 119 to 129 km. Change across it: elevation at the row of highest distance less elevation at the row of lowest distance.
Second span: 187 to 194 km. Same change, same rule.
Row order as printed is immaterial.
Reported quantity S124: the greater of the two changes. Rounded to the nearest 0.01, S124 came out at 0.02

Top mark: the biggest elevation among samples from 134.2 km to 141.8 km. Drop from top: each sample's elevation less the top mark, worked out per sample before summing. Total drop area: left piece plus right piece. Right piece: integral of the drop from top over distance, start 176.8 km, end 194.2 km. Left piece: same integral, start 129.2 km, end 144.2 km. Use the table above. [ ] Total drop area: 0.2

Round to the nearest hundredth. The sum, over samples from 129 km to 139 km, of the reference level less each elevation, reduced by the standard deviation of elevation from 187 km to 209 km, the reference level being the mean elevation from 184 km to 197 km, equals 0.62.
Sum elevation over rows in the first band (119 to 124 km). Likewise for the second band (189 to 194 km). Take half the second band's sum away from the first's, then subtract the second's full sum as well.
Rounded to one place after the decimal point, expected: -2.2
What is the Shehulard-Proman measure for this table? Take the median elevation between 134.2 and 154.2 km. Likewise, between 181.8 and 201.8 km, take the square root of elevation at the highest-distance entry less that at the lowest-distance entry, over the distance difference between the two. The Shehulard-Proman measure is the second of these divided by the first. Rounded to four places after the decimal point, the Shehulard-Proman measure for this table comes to -0.0017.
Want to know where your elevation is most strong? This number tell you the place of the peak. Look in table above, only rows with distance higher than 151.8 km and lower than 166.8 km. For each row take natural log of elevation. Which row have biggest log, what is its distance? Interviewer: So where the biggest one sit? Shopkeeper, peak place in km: 158.0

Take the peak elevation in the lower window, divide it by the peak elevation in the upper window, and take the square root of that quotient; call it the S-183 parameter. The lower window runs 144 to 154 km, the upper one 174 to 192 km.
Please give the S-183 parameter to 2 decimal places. 0.98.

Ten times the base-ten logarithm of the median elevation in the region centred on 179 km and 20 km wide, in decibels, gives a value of 2.80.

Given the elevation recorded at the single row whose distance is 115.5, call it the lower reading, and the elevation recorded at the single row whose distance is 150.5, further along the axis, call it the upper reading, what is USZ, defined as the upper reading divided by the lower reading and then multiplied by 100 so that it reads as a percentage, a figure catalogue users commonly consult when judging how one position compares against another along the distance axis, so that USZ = 100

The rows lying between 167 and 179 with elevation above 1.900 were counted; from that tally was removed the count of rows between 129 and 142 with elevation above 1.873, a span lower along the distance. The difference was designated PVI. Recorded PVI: 0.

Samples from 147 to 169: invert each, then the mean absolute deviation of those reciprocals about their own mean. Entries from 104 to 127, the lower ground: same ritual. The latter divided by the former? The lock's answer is 1.17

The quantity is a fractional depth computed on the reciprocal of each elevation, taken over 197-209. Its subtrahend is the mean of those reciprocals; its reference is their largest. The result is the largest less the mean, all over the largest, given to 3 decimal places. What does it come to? 0.039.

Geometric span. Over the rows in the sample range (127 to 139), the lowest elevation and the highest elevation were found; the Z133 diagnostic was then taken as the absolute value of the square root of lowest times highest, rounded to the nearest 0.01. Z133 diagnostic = 1.78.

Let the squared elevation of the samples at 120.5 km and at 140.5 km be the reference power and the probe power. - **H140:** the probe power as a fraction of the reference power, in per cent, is 94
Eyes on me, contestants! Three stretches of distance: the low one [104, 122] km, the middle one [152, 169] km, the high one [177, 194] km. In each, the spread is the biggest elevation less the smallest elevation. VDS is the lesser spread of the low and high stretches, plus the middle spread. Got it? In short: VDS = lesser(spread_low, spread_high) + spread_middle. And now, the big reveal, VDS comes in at 0.290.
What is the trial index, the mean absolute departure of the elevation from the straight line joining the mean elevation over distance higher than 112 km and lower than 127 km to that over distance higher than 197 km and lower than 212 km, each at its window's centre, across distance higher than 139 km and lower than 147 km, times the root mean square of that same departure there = 0.0007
